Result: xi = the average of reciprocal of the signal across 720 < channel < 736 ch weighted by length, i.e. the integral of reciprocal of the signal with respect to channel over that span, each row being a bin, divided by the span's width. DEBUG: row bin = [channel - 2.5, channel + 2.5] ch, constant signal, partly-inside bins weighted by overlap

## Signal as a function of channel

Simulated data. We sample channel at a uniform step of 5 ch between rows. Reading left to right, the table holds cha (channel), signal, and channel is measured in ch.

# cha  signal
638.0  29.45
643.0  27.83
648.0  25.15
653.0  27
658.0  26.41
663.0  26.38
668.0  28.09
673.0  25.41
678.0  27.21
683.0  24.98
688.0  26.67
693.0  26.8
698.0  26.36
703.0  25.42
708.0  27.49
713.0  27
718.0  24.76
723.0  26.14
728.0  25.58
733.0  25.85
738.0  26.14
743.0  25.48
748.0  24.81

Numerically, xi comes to 0.0387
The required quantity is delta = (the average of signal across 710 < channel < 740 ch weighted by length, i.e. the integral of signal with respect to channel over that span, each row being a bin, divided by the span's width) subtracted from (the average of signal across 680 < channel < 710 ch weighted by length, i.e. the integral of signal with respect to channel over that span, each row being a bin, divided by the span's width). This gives 0.3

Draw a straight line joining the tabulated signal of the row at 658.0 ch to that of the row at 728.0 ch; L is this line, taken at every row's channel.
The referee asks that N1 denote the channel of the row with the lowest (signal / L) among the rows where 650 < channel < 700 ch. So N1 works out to 683.0 ch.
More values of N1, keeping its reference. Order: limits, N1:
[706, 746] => 718.0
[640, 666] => 648.0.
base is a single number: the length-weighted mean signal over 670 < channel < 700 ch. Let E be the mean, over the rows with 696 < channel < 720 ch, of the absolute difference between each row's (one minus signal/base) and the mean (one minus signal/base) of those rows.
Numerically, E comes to 0.0340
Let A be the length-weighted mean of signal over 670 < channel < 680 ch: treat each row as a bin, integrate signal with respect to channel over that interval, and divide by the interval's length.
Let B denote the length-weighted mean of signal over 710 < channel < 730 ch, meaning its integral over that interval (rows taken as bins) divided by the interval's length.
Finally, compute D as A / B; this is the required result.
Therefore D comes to 1.02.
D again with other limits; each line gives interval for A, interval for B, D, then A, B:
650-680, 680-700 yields 1.02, 26.72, 26.2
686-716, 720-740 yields 1.03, 26.59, 25.9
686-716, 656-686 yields 1.01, 26.59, 26.4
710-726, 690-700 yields 0.98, 26.00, 26.6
